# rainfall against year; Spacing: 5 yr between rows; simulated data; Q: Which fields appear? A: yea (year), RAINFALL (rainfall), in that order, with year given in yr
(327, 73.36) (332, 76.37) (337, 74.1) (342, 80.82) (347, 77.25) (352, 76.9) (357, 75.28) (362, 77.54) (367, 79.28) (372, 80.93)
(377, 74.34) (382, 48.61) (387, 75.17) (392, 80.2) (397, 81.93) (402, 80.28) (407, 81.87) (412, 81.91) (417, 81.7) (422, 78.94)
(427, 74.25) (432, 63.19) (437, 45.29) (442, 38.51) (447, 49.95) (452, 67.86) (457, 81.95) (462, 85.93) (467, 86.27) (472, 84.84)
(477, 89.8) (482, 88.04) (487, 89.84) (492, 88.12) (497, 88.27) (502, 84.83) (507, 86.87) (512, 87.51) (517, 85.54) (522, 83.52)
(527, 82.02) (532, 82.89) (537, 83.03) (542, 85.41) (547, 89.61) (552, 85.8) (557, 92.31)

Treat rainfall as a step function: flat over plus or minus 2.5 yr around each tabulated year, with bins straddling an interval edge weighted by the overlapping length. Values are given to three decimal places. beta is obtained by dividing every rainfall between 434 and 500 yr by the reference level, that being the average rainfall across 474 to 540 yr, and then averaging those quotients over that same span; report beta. 0.879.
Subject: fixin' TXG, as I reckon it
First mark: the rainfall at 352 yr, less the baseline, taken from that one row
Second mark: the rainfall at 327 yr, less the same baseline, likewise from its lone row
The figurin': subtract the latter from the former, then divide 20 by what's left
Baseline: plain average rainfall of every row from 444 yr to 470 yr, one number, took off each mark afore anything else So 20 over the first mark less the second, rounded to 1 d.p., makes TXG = 5.6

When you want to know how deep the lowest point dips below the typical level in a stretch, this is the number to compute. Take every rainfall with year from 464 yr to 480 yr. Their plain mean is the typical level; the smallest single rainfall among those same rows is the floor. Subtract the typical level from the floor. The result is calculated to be -2.1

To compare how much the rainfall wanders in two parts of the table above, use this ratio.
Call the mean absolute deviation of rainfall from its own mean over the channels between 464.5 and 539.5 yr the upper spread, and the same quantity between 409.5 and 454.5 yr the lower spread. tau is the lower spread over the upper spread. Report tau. 6.4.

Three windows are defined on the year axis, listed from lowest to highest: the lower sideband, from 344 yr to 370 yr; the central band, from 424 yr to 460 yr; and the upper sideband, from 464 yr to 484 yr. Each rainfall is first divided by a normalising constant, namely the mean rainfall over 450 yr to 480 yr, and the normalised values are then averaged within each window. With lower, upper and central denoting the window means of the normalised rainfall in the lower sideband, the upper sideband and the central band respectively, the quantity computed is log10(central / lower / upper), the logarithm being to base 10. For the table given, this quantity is -0.13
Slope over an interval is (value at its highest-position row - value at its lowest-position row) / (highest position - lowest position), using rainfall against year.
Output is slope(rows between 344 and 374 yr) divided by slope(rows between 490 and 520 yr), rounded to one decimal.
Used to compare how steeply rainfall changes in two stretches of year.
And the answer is -1.4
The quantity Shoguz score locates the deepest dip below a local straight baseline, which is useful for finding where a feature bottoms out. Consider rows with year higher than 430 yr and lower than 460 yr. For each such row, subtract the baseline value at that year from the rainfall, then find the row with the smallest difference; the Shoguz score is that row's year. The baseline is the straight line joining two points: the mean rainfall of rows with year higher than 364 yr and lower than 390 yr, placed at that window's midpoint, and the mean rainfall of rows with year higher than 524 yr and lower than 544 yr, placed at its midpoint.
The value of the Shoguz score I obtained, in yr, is 442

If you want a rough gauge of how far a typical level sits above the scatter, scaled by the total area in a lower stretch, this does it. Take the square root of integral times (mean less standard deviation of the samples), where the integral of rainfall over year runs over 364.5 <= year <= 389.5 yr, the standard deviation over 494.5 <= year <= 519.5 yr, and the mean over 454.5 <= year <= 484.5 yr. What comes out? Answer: 390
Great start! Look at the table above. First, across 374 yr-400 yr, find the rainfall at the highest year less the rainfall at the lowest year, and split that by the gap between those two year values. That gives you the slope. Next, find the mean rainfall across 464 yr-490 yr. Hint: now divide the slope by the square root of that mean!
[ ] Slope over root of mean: 0.04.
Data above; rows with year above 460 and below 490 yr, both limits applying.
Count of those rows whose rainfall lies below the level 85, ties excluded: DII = 1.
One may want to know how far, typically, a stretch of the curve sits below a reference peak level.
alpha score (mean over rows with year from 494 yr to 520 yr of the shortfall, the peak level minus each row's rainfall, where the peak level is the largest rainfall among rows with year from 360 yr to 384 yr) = -6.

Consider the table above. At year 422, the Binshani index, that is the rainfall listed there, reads 78.94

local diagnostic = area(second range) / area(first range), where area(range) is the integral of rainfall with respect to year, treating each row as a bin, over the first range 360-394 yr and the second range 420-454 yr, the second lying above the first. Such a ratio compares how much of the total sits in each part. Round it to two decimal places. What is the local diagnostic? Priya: 0.81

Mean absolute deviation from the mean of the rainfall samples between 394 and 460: 13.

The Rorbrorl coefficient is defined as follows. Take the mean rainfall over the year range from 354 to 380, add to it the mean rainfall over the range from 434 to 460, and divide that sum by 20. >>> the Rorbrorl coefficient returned 6.7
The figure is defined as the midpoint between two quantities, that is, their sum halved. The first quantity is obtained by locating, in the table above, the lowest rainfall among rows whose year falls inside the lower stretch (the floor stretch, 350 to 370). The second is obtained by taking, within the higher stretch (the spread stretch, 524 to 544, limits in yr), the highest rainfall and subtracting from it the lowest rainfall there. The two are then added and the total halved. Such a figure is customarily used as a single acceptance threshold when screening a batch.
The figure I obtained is 39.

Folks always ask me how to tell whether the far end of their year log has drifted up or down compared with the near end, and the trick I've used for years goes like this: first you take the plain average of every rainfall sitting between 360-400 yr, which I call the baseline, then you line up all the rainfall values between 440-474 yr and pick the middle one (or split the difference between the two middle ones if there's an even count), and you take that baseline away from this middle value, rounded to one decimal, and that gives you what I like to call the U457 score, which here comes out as 7.2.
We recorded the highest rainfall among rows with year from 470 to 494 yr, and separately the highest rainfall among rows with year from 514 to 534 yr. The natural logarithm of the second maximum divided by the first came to -0.049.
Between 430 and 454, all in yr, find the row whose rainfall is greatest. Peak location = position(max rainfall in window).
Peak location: 452 yr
